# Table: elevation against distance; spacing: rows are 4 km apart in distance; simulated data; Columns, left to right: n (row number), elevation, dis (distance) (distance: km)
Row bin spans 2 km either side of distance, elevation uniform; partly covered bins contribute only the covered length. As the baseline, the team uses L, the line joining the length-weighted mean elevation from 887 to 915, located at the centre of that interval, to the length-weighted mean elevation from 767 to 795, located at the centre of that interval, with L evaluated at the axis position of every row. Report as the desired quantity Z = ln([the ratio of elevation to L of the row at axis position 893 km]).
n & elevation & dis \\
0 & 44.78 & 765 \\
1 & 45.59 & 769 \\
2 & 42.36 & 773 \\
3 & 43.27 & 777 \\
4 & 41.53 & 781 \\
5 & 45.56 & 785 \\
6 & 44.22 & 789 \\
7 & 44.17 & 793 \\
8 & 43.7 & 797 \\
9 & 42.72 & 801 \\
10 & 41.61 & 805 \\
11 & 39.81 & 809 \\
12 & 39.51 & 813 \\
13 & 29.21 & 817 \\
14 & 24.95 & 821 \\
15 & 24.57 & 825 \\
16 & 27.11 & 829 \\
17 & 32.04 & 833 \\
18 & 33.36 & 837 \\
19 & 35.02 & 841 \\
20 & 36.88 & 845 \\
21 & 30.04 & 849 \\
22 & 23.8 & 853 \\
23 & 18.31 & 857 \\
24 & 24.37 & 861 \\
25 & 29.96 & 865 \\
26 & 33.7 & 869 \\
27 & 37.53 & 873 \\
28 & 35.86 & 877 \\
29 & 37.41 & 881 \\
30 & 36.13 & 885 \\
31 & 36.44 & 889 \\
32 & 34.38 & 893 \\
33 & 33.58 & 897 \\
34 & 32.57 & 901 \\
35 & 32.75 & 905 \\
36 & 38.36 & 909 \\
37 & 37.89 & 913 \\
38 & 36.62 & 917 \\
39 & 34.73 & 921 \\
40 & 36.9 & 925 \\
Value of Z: -0.038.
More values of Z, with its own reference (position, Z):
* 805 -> -0.011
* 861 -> -0.445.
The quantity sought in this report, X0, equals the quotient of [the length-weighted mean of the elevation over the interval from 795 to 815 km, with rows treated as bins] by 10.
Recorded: 4.1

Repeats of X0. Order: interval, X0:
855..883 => 3.1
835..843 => 3.4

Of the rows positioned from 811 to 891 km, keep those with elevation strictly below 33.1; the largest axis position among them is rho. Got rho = 865 km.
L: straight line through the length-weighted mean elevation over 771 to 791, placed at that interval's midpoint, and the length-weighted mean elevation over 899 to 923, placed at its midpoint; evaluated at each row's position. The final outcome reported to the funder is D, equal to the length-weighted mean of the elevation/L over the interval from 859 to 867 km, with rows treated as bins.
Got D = 0.71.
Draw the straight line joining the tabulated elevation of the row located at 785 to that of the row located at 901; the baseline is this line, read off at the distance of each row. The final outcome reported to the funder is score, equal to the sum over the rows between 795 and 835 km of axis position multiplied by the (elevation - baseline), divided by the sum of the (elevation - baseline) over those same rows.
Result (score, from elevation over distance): 822.3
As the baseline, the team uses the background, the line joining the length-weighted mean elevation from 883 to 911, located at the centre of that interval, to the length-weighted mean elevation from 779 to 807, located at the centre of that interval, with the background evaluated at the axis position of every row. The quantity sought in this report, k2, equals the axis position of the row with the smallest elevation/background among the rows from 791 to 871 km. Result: 857 km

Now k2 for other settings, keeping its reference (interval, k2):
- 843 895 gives 857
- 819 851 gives 825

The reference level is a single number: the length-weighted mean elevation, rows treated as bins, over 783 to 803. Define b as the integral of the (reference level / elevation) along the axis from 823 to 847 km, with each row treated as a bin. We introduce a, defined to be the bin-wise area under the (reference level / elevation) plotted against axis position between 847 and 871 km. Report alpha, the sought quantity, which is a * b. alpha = 1414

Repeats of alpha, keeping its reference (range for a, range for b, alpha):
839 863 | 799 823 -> 1213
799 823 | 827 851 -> 1001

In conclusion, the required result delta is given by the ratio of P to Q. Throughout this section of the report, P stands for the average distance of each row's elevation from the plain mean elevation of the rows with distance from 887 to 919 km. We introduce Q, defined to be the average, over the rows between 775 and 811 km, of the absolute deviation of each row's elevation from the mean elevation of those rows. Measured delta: 1.5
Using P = 2.0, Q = 1.4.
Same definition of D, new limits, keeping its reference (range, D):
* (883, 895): 0.97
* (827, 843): 0.80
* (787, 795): 1.03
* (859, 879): 0.85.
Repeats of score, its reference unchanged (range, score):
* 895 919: 912.1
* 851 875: 857.9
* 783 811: 802.9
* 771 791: 777.8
